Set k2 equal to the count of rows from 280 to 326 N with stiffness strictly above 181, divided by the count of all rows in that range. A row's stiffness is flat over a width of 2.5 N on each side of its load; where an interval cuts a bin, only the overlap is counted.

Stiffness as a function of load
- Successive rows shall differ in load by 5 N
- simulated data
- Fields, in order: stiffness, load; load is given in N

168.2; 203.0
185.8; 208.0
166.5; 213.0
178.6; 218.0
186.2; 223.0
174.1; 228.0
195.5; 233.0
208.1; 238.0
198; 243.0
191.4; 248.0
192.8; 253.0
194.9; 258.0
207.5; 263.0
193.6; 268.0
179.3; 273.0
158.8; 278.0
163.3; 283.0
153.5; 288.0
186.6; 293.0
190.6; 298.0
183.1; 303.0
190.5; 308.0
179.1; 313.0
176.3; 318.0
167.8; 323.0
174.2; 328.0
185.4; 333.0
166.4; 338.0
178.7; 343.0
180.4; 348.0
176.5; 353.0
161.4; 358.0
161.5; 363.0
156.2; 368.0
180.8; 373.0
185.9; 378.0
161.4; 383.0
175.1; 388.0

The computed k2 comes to 0.44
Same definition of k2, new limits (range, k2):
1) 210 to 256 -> 0.67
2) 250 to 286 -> 0.57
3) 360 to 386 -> 0.20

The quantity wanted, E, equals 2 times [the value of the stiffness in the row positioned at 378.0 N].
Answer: 372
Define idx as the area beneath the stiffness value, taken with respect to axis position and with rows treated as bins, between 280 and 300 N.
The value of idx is 3454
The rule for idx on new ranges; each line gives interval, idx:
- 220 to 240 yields 3805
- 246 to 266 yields 3934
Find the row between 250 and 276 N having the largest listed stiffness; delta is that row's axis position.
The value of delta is 263.0 N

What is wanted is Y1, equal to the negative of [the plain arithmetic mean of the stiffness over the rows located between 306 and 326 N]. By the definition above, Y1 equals -178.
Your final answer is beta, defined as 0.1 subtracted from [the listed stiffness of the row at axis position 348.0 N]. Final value 180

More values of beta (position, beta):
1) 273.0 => 179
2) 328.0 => 174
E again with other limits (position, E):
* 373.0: 362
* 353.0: 353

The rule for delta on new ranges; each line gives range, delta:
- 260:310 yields 263.0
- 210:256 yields 238.0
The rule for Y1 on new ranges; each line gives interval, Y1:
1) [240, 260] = -194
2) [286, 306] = -178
